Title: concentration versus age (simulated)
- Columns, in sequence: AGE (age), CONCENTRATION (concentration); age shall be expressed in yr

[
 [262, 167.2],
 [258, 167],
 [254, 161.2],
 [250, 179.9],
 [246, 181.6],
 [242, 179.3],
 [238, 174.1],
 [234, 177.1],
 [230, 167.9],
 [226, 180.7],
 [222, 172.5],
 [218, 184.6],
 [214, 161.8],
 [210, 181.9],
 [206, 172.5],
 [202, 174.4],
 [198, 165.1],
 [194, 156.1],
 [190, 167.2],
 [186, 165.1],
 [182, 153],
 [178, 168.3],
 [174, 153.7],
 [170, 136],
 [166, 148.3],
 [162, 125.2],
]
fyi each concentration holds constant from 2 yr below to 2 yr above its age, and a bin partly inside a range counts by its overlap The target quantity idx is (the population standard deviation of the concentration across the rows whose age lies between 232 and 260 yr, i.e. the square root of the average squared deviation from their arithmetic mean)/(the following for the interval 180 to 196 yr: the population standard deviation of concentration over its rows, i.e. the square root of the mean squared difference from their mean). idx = 1.18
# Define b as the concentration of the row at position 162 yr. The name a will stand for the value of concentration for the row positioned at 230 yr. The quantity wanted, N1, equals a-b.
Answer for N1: 43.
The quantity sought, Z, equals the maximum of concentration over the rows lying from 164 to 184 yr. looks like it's 168.3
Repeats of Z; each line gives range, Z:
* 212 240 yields 184.6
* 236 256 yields 181.6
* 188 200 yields 167.2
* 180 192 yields 167.2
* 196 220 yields 184.6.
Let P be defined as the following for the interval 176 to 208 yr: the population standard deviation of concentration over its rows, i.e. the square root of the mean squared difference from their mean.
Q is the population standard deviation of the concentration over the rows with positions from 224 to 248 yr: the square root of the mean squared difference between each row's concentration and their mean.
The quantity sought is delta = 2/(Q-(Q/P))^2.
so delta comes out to 0.13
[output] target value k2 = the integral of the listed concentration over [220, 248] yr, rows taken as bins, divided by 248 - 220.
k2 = 176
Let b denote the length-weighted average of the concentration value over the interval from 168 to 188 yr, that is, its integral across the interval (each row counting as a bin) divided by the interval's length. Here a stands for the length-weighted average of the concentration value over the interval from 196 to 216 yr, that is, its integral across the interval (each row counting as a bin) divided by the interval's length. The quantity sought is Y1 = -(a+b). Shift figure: -326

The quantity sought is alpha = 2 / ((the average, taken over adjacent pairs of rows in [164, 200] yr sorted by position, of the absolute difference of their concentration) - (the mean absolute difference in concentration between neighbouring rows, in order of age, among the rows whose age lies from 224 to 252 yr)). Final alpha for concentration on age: 0.3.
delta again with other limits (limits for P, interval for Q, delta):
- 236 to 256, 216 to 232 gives 0.06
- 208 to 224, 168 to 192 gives 0.02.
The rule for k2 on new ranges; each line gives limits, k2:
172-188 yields 160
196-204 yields 170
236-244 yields 177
